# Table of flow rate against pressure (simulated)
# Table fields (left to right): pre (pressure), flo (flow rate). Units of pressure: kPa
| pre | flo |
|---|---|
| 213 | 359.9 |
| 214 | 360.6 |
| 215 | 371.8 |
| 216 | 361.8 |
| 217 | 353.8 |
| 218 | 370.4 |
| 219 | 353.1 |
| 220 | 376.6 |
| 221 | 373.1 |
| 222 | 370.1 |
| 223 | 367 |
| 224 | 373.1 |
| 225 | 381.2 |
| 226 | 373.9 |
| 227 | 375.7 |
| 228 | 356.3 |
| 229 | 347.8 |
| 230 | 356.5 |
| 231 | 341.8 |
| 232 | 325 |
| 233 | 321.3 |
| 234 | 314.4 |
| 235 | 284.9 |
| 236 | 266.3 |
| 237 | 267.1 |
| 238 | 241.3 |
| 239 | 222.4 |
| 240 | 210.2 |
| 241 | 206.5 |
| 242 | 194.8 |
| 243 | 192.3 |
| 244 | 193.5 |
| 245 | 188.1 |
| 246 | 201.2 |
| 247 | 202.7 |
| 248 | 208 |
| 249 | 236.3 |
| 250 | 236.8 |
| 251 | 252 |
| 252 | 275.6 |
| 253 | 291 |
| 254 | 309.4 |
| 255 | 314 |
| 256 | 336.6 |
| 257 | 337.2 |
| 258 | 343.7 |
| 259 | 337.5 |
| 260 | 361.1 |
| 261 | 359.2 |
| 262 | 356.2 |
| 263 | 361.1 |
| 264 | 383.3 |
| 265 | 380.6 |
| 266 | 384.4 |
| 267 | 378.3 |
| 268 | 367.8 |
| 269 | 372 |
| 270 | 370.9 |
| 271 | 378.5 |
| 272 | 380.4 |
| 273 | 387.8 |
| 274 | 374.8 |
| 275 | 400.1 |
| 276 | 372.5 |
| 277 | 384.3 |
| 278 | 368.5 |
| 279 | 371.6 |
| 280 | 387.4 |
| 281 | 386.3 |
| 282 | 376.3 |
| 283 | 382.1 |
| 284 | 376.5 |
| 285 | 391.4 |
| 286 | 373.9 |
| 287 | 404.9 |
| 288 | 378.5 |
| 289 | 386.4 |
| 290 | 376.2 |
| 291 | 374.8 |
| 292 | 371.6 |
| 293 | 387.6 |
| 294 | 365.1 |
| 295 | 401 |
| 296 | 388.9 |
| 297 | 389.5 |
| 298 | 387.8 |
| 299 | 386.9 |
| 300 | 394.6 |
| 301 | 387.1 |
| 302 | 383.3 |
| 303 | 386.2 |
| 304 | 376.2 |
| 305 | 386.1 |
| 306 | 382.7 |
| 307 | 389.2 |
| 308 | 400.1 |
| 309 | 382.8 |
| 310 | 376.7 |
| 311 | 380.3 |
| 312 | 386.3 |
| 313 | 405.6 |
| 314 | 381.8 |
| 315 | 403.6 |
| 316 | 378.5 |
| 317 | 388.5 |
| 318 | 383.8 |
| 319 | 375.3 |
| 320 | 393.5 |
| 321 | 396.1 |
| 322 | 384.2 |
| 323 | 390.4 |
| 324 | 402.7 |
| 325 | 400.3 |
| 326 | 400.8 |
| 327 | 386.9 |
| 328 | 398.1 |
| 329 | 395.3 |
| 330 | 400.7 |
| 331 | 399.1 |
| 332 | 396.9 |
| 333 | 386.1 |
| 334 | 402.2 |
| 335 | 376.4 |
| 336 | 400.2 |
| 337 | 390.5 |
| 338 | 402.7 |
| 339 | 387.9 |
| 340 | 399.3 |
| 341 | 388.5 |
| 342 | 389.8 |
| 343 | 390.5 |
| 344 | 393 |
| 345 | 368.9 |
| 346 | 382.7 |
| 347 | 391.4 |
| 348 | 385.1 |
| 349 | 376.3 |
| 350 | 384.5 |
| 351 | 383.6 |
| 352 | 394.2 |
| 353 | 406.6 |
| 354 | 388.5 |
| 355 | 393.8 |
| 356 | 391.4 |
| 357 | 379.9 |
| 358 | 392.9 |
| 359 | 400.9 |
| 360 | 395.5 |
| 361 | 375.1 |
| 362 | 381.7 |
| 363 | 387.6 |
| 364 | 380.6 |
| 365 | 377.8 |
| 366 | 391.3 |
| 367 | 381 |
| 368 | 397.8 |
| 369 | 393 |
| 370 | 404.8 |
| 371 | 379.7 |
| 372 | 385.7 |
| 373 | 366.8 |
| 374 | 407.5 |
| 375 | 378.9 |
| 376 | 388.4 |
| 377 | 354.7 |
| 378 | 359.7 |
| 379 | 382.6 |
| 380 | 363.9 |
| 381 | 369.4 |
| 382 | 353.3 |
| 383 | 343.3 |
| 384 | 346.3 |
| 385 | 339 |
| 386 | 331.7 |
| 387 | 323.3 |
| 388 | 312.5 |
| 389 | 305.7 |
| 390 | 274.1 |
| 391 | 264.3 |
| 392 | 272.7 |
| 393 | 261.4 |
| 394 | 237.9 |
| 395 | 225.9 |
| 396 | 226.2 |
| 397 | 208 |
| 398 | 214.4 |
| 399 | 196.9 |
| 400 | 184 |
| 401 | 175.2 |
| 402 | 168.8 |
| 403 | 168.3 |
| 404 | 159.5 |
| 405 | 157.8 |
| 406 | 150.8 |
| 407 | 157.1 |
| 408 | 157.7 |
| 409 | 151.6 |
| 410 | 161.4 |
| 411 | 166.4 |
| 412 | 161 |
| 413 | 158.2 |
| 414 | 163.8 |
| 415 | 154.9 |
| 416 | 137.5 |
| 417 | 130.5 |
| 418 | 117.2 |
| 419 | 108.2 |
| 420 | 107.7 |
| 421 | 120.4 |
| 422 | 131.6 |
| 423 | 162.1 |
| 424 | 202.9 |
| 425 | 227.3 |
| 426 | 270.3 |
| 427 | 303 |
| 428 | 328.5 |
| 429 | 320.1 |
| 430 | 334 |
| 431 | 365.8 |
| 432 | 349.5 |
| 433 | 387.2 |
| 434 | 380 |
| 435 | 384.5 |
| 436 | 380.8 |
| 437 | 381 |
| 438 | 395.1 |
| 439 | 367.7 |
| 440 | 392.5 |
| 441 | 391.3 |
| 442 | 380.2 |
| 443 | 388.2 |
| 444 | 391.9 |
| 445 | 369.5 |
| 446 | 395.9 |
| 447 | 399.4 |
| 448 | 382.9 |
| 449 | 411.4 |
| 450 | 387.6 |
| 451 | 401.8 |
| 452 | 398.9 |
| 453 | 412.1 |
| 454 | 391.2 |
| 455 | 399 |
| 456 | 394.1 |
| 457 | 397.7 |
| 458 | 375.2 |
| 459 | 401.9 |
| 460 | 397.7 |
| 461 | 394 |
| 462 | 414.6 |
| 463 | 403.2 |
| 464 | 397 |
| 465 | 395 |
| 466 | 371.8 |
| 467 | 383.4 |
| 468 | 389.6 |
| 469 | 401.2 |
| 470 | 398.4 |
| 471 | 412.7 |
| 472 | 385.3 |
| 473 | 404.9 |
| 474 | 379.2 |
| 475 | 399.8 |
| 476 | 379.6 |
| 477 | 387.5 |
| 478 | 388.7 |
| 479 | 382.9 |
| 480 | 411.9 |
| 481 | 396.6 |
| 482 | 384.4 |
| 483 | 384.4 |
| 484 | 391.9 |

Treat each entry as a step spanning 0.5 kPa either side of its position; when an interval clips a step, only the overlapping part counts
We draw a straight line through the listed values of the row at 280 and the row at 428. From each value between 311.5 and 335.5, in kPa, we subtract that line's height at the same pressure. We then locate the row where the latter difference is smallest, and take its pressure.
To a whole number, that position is 319 kPa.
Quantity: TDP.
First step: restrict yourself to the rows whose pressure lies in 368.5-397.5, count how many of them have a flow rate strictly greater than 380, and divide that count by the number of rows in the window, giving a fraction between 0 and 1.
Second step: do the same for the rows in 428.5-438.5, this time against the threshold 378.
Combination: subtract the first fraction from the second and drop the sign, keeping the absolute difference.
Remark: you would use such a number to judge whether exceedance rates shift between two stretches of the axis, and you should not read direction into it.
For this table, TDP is 0.4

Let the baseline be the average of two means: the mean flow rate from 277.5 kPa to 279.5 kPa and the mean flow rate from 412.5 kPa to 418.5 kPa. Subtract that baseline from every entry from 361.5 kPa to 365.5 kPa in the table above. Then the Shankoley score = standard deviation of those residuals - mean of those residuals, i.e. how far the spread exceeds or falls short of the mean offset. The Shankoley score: -121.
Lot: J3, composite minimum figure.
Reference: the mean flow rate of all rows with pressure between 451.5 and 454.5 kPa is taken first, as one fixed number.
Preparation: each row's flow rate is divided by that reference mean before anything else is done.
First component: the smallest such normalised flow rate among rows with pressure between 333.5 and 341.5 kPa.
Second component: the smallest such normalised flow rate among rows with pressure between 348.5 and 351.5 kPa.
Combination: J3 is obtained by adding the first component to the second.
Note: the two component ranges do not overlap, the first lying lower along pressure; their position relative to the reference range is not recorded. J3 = 1.9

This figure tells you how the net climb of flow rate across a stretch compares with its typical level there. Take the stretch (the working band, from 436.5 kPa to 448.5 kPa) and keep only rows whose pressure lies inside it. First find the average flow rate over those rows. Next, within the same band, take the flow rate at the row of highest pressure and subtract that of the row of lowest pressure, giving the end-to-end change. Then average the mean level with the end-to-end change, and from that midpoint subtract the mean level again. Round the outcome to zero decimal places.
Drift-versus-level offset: -192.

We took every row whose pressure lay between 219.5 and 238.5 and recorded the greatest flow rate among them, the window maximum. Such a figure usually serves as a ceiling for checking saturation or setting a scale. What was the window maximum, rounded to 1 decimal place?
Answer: 381.2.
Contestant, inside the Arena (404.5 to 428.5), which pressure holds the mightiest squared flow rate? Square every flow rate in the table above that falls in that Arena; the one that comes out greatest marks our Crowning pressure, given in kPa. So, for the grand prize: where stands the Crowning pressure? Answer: 428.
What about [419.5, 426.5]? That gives 426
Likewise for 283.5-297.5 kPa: 287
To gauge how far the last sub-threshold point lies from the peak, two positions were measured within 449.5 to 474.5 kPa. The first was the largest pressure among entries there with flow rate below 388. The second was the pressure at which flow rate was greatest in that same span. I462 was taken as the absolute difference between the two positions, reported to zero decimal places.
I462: 12 kPa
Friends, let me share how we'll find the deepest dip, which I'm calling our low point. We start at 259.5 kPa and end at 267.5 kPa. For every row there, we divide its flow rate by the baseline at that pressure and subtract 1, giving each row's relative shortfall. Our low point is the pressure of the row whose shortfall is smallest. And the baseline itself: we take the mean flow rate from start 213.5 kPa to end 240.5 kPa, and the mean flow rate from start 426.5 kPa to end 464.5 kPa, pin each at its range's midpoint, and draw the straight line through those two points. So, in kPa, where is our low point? 262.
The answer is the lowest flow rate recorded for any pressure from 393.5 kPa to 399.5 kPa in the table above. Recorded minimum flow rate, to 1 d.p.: 196.9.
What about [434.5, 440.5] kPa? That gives 367.7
